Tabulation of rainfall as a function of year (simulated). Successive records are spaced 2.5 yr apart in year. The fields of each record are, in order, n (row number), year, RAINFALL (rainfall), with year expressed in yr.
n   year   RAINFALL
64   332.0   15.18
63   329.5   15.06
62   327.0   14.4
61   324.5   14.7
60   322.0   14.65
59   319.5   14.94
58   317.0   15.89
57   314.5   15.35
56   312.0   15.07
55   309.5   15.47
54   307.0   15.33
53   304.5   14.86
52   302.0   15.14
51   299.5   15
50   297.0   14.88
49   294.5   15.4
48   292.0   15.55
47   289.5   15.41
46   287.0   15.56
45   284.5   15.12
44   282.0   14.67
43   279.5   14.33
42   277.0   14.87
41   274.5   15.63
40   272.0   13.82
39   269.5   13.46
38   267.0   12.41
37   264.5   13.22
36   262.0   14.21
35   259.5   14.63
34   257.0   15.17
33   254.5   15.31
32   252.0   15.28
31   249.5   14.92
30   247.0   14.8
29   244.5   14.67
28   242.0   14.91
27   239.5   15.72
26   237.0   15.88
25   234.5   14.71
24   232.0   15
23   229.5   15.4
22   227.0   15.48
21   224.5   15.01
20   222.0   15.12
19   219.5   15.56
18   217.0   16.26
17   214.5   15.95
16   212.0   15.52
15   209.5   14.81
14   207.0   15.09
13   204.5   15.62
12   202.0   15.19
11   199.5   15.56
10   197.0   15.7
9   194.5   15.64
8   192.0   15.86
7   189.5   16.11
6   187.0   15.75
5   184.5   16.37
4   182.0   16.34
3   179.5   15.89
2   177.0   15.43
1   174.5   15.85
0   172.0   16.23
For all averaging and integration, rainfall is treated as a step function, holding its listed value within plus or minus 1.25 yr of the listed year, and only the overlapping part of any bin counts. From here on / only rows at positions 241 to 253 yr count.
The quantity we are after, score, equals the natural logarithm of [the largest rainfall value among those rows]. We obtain 2.73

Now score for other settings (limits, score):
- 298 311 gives 2.74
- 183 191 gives 2.80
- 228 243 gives 2.77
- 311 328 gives 2.77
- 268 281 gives 2.75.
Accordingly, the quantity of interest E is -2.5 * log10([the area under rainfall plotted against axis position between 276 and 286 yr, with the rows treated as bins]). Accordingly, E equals -5.4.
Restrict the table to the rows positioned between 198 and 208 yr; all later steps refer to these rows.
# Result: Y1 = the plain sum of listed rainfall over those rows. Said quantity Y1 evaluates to 61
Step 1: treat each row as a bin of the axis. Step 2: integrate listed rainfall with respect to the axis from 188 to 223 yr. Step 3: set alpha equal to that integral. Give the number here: 545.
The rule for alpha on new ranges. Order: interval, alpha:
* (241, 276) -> 506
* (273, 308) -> 529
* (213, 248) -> 536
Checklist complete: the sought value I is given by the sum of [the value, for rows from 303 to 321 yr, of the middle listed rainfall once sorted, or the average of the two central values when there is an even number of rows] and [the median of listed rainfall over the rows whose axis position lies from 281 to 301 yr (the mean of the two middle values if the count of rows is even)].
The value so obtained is 30.6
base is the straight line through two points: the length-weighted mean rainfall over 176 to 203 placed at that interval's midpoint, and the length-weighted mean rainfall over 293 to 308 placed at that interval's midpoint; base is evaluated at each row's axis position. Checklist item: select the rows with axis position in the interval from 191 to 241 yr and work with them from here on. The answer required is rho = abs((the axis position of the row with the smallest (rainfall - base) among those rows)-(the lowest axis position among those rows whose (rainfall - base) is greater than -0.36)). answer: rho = 17.5 yr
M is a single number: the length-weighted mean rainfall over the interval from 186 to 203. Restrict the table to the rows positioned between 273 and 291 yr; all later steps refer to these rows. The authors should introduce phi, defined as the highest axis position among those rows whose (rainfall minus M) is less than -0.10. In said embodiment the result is 289.5 yr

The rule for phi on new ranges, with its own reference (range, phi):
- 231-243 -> 242.0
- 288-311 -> 309.5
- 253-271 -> 269.5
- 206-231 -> 229.5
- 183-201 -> 199.5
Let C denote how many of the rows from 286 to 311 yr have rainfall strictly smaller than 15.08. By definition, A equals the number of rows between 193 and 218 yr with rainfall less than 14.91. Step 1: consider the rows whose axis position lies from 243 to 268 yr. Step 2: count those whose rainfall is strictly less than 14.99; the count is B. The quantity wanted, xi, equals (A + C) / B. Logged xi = 0.6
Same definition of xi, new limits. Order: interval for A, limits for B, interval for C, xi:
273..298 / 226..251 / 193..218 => 1.0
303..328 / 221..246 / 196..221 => 1.7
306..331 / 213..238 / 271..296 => 7.0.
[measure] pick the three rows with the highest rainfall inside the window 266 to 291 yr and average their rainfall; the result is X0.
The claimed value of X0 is 15.5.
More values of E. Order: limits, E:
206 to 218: -5.7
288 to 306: -6.1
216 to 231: -5.9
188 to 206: -6.1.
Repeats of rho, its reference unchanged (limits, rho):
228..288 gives 37.5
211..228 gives 12.5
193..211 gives 15.0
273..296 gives 5.0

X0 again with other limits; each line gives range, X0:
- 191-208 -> 15.7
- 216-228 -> 15.8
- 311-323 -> 15.4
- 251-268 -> 15.3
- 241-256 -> 15.2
